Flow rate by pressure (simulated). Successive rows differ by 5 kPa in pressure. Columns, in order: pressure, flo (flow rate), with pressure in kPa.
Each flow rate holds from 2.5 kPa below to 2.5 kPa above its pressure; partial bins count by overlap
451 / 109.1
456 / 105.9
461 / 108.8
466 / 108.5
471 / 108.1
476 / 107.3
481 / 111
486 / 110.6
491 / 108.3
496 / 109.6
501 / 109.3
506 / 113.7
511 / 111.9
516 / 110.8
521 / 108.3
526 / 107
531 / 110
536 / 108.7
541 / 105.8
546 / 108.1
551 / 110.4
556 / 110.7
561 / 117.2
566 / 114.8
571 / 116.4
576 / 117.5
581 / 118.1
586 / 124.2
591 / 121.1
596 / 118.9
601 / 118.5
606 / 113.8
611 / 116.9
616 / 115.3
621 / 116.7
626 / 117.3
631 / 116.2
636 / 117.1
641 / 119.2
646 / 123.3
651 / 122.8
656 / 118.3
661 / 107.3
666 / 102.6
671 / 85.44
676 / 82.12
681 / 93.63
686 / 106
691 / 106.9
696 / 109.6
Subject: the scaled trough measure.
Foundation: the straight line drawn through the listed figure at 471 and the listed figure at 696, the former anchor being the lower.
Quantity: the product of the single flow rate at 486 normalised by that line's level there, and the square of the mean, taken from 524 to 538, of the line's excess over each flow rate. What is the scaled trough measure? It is 0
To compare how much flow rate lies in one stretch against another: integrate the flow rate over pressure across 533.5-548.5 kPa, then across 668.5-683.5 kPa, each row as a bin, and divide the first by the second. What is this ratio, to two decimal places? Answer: 1.24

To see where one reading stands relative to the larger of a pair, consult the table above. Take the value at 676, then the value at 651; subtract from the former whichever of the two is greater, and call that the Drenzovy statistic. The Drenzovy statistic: -41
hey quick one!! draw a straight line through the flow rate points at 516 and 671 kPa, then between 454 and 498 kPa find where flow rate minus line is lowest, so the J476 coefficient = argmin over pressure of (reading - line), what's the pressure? 456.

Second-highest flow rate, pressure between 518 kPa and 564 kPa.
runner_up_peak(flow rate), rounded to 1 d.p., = 110.7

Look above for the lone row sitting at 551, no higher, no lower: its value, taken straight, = 110.4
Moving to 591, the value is 121.1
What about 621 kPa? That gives 116.7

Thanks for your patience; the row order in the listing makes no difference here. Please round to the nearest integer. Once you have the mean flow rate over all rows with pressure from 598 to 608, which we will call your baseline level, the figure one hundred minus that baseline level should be -16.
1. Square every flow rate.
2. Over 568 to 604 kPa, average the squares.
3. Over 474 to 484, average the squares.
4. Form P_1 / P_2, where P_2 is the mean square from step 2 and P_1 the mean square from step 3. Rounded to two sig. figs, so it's 0.84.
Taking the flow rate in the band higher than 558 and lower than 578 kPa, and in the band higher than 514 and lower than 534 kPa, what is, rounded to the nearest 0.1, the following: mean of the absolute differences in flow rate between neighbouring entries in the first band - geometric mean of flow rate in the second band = -107.3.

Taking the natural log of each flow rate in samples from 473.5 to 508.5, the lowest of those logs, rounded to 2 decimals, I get 4.68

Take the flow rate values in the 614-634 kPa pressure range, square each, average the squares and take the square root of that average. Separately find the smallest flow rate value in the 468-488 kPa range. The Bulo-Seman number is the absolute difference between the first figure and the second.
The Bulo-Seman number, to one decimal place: 9.1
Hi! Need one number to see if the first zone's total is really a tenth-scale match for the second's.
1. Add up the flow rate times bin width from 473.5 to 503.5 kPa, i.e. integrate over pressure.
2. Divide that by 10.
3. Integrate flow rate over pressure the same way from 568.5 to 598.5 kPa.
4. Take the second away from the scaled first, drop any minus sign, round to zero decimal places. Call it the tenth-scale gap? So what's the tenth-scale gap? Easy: 3253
